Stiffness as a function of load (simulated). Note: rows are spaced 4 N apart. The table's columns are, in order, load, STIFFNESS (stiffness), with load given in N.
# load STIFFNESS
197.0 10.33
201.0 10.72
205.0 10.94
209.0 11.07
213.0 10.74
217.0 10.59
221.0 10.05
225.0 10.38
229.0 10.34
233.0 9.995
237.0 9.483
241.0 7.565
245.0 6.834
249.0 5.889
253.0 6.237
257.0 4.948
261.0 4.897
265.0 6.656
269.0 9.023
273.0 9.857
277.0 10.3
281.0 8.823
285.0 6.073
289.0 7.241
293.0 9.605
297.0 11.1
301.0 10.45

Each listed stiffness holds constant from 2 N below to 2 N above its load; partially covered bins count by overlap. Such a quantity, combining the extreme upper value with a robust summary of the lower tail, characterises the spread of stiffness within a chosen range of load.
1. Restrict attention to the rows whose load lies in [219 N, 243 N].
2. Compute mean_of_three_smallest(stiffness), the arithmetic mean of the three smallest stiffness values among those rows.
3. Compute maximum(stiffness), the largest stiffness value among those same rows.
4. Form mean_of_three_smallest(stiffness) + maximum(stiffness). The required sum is 19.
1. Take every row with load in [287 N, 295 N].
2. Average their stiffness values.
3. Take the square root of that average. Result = 2.9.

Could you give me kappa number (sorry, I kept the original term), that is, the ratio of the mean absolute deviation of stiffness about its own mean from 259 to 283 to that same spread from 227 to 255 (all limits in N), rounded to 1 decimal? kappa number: 1.0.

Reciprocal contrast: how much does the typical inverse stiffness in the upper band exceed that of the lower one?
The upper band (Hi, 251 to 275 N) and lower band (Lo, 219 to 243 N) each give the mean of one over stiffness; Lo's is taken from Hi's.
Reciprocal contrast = 0.05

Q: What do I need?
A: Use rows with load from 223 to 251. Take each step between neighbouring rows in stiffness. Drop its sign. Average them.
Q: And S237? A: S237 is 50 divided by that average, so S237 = 67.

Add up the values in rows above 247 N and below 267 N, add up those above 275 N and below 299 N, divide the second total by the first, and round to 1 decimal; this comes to 1.9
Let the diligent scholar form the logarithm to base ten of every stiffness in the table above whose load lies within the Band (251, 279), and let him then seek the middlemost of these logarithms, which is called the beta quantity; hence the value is 0.82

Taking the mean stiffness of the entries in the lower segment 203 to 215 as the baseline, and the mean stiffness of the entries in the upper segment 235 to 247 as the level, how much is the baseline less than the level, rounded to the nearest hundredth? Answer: -2.96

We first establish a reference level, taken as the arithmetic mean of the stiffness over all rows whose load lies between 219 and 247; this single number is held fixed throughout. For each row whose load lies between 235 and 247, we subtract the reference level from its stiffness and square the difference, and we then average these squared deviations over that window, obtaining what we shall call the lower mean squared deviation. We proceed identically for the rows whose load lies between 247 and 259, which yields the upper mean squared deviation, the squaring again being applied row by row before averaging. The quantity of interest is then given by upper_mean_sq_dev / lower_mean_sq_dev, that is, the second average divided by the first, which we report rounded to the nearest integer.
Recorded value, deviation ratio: 4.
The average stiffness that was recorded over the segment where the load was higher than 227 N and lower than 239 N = 9.9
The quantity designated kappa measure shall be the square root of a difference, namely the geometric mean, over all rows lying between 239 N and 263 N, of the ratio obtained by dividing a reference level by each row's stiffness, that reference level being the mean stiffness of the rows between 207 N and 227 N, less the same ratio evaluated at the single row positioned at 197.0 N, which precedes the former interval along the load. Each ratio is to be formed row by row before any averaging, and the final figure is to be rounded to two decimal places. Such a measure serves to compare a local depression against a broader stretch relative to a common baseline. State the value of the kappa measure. 0.86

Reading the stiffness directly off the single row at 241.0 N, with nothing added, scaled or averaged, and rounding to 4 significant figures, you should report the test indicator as 7.565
